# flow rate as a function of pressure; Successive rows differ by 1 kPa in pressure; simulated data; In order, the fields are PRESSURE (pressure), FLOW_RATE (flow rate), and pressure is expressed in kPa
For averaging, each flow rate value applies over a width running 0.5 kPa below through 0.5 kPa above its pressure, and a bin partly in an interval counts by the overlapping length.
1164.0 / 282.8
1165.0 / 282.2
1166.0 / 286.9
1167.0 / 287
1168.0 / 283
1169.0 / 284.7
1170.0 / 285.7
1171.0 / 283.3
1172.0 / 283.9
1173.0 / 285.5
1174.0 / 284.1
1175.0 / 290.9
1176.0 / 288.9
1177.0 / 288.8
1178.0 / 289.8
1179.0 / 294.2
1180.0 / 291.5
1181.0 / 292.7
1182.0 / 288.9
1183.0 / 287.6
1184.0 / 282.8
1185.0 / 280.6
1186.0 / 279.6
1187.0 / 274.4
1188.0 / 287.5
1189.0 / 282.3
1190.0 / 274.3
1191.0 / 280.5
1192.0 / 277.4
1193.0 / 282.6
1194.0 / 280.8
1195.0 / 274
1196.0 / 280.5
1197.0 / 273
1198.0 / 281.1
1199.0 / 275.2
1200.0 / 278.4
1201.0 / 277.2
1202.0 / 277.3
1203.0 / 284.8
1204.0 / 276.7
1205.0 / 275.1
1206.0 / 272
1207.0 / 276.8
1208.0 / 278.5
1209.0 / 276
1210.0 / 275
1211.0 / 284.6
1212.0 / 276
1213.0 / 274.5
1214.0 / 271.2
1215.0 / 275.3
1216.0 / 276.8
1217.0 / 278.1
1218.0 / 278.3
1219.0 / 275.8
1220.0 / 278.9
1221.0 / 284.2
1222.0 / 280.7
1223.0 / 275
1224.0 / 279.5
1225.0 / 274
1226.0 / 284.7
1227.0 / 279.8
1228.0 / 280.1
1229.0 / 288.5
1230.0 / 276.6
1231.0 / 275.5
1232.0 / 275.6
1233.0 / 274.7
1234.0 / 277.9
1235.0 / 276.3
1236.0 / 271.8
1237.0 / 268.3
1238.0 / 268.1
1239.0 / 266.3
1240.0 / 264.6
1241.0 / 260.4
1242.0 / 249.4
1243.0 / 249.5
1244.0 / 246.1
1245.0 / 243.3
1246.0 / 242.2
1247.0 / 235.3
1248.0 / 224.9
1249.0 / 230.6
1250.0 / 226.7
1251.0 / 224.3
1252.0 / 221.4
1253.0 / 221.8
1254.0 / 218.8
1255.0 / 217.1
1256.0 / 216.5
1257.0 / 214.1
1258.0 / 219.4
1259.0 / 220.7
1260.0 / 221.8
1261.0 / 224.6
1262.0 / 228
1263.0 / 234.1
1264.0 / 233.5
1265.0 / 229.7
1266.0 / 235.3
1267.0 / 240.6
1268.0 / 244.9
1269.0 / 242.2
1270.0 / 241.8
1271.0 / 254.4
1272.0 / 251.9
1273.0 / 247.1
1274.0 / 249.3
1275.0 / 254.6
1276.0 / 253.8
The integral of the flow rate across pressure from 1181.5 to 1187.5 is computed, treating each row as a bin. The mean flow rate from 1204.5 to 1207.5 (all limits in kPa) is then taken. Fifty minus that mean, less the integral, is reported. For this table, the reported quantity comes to -1919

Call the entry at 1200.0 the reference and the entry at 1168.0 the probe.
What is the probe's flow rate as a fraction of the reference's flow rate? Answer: 1.02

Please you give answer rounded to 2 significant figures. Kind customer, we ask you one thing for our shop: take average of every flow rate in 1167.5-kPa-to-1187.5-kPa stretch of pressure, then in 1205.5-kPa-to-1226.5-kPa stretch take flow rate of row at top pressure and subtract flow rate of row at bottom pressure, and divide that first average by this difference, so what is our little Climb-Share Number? 23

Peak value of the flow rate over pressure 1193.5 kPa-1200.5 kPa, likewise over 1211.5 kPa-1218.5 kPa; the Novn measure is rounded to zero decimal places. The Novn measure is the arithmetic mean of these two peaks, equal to 280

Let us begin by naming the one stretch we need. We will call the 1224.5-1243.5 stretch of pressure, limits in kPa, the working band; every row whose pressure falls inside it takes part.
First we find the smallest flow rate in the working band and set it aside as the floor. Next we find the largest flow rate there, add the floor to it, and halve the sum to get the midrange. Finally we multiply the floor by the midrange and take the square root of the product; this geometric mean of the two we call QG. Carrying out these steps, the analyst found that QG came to 259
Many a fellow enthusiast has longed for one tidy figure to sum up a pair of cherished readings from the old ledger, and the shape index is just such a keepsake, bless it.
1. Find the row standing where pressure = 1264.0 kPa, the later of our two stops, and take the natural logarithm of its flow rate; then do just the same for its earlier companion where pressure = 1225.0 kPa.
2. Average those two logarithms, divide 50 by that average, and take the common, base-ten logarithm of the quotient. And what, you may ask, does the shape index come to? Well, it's 0.956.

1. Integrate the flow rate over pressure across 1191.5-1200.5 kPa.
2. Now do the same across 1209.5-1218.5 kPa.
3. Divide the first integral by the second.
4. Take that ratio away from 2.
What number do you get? 0.99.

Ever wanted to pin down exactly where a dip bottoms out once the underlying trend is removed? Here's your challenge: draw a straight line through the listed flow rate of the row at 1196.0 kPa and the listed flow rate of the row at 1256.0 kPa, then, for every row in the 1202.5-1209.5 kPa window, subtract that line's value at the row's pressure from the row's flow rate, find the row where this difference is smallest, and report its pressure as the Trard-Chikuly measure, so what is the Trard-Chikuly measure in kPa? 1206.0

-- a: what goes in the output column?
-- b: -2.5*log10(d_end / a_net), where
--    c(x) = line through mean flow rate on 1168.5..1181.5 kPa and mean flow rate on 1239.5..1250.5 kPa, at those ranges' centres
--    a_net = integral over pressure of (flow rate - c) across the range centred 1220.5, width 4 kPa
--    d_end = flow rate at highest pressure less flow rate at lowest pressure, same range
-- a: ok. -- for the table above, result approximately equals 3.1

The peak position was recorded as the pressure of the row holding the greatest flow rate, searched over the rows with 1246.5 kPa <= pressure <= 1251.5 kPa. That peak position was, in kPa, 1247.0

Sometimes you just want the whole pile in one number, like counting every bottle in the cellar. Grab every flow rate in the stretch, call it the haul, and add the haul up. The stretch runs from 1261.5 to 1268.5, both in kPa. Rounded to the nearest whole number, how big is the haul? 1646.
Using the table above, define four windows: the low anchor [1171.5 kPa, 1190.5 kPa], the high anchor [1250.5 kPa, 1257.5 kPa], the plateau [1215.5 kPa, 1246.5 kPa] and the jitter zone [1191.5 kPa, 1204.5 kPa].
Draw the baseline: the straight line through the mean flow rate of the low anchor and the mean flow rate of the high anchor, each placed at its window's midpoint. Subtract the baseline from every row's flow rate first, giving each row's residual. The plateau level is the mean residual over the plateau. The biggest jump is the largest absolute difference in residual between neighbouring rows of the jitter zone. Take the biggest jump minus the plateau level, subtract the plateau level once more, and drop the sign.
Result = 53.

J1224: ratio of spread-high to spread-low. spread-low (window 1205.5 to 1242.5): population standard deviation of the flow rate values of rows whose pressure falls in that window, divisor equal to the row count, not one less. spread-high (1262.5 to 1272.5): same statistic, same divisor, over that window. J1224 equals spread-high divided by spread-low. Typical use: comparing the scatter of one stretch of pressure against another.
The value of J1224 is 1.1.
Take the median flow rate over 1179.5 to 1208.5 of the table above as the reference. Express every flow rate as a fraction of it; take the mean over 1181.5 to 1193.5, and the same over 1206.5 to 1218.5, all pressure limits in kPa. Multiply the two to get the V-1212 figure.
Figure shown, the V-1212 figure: 1.00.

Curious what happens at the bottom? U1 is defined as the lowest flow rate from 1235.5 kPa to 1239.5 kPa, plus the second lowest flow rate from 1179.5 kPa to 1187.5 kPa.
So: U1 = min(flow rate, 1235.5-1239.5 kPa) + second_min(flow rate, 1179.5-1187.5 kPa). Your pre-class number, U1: 546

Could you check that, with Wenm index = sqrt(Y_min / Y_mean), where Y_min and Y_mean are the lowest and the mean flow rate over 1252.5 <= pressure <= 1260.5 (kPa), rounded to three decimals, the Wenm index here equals 0.989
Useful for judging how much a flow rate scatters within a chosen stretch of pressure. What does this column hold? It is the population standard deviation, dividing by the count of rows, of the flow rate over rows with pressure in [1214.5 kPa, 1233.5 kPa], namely 3.8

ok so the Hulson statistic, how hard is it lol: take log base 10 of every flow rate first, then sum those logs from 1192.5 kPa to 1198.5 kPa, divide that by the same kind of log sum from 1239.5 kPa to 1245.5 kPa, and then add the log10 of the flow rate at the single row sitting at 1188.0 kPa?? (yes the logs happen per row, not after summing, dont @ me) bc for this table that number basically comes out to 3.5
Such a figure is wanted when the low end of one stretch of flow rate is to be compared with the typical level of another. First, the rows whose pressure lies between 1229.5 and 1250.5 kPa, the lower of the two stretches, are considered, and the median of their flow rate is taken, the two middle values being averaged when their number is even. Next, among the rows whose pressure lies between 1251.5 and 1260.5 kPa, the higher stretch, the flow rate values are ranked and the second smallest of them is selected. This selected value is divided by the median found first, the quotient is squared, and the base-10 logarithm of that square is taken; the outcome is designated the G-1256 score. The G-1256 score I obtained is -0.17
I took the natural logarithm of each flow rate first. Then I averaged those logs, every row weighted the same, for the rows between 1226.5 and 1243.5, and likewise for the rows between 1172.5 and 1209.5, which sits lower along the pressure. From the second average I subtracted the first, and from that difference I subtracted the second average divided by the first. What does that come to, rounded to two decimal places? -0.97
